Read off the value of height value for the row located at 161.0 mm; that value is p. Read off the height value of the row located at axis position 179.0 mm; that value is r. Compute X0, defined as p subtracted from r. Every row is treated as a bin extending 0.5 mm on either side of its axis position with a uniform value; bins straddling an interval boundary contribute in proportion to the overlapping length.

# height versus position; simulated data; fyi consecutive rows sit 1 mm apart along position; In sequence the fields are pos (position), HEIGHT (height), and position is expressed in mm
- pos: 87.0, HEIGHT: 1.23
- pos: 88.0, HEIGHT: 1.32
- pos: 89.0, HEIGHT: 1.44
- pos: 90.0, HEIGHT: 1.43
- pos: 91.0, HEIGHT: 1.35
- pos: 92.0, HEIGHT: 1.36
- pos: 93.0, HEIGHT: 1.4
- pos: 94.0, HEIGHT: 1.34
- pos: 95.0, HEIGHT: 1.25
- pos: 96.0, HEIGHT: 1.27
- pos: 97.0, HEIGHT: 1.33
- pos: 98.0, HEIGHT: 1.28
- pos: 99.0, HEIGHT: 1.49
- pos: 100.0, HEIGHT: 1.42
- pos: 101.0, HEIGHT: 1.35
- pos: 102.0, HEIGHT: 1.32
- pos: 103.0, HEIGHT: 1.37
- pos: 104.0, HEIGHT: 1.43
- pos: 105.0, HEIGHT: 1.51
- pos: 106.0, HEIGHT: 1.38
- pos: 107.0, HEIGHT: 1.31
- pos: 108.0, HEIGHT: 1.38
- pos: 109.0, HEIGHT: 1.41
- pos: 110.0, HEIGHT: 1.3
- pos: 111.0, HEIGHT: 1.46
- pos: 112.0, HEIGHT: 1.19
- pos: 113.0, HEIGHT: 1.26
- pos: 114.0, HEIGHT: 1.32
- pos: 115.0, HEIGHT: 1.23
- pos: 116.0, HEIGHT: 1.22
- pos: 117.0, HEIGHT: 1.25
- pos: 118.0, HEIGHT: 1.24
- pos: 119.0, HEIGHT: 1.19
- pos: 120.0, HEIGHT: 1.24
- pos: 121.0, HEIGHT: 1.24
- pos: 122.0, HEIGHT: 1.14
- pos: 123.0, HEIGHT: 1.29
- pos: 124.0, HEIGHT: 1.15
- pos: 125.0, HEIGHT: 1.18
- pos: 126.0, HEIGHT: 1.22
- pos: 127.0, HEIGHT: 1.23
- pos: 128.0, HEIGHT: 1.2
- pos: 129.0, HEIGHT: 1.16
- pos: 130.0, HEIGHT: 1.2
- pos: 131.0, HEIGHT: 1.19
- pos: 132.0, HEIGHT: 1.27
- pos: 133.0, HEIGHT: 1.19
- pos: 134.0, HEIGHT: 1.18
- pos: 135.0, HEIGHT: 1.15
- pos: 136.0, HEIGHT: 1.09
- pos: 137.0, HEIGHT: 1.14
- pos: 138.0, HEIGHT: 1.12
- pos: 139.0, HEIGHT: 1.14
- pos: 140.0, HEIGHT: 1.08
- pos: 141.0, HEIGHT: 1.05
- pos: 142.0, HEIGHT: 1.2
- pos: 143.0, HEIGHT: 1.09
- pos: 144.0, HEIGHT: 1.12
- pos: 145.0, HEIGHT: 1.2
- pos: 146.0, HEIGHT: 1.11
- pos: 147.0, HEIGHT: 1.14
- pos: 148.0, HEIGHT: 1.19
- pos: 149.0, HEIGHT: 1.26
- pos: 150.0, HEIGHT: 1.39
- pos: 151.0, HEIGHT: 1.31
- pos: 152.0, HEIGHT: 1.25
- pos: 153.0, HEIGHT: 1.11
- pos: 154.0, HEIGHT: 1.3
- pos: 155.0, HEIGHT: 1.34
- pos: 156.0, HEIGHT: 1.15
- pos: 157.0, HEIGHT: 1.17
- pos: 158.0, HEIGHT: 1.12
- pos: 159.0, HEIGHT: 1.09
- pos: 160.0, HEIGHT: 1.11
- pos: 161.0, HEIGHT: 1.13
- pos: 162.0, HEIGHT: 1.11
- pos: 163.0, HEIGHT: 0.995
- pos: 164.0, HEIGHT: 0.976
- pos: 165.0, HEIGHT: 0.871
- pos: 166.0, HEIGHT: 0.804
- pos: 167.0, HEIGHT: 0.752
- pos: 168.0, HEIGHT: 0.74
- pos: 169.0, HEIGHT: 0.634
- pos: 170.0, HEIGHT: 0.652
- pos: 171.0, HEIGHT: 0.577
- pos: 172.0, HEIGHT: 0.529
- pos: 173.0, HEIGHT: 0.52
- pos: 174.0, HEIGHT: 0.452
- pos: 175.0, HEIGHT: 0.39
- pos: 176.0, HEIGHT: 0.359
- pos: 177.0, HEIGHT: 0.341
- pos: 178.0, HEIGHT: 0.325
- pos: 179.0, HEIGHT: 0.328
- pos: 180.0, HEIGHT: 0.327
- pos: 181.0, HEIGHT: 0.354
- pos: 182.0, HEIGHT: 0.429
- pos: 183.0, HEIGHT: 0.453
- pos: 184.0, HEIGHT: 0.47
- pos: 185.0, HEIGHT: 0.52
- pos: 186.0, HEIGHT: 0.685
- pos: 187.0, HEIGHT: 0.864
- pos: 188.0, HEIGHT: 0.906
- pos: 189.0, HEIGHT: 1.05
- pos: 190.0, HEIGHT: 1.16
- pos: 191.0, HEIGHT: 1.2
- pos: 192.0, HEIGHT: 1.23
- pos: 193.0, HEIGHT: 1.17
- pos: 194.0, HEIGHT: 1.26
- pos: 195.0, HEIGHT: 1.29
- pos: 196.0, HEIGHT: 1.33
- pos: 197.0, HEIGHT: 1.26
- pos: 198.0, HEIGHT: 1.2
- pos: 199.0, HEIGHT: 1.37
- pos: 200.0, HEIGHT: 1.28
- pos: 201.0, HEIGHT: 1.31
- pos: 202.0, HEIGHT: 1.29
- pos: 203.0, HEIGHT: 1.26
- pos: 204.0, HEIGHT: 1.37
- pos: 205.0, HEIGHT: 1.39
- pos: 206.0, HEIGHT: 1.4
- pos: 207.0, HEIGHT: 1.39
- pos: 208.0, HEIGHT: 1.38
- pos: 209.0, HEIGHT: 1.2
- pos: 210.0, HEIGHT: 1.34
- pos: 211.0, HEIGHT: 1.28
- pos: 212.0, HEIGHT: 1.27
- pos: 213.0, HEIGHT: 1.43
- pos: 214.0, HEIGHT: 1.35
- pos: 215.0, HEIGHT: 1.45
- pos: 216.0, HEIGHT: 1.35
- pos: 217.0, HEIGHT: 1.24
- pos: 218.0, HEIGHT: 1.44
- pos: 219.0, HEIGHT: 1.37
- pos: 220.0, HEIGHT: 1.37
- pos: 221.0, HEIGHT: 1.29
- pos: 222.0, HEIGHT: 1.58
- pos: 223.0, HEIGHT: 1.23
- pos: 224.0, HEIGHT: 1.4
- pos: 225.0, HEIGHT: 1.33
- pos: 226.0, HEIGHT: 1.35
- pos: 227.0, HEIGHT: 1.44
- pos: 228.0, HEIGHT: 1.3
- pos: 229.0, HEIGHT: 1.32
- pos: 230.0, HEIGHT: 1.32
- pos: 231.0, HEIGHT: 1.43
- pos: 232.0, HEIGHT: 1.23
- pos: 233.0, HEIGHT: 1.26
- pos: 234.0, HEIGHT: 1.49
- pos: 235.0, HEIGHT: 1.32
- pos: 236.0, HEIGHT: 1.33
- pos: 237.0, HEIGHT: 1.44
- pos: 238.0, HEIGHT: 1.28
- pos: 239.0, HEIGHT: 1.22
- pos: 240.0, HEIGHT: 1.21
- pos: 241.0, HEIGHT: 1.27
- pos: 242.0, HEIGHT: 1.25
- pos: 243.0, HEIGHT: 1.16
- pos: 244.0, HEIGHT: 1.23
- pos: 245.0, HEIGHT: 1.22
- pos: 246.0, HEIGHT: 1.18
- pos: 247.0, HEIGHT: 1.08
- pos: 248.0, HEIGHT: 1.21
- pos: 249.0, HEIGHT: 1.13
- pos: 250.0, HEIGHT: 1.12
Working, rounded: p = 1.13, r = 0.328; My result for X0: -0.80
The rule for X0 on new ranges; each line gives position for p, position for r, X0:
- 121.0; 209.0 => -0.04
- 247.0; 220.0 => 0.29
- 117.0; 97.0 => 0.08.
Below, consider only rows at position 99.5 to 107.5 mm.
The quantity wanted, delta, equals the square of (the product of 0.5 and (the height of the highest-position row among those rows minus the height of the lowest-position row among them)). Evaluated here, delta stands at 0.003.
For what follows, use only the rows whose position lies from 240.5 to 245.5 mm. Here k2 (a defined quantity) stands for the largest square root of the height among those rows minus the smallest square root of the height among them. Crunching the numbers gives 0.050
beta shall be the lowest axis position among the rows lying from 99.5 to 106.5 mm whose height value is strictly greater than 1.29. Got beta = 100.0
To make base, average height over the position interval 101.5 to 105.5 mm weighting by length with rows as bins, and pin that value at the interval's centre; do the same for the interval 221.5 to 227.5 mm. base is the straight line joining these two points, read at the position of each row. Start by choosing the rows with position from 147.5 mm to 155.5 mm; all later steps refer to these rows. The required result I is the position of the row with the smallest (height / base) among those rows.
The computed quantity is 153.0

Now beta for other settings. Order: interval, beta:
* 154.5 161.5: 155.0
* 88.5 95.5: 89.0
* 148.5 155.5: 150.0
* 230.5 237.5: 231.0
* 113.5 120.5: 114.0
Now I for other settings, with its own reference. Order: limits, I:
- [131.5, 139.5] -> 136.0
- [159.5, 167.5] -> 167.0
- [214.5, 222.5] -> 217.0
